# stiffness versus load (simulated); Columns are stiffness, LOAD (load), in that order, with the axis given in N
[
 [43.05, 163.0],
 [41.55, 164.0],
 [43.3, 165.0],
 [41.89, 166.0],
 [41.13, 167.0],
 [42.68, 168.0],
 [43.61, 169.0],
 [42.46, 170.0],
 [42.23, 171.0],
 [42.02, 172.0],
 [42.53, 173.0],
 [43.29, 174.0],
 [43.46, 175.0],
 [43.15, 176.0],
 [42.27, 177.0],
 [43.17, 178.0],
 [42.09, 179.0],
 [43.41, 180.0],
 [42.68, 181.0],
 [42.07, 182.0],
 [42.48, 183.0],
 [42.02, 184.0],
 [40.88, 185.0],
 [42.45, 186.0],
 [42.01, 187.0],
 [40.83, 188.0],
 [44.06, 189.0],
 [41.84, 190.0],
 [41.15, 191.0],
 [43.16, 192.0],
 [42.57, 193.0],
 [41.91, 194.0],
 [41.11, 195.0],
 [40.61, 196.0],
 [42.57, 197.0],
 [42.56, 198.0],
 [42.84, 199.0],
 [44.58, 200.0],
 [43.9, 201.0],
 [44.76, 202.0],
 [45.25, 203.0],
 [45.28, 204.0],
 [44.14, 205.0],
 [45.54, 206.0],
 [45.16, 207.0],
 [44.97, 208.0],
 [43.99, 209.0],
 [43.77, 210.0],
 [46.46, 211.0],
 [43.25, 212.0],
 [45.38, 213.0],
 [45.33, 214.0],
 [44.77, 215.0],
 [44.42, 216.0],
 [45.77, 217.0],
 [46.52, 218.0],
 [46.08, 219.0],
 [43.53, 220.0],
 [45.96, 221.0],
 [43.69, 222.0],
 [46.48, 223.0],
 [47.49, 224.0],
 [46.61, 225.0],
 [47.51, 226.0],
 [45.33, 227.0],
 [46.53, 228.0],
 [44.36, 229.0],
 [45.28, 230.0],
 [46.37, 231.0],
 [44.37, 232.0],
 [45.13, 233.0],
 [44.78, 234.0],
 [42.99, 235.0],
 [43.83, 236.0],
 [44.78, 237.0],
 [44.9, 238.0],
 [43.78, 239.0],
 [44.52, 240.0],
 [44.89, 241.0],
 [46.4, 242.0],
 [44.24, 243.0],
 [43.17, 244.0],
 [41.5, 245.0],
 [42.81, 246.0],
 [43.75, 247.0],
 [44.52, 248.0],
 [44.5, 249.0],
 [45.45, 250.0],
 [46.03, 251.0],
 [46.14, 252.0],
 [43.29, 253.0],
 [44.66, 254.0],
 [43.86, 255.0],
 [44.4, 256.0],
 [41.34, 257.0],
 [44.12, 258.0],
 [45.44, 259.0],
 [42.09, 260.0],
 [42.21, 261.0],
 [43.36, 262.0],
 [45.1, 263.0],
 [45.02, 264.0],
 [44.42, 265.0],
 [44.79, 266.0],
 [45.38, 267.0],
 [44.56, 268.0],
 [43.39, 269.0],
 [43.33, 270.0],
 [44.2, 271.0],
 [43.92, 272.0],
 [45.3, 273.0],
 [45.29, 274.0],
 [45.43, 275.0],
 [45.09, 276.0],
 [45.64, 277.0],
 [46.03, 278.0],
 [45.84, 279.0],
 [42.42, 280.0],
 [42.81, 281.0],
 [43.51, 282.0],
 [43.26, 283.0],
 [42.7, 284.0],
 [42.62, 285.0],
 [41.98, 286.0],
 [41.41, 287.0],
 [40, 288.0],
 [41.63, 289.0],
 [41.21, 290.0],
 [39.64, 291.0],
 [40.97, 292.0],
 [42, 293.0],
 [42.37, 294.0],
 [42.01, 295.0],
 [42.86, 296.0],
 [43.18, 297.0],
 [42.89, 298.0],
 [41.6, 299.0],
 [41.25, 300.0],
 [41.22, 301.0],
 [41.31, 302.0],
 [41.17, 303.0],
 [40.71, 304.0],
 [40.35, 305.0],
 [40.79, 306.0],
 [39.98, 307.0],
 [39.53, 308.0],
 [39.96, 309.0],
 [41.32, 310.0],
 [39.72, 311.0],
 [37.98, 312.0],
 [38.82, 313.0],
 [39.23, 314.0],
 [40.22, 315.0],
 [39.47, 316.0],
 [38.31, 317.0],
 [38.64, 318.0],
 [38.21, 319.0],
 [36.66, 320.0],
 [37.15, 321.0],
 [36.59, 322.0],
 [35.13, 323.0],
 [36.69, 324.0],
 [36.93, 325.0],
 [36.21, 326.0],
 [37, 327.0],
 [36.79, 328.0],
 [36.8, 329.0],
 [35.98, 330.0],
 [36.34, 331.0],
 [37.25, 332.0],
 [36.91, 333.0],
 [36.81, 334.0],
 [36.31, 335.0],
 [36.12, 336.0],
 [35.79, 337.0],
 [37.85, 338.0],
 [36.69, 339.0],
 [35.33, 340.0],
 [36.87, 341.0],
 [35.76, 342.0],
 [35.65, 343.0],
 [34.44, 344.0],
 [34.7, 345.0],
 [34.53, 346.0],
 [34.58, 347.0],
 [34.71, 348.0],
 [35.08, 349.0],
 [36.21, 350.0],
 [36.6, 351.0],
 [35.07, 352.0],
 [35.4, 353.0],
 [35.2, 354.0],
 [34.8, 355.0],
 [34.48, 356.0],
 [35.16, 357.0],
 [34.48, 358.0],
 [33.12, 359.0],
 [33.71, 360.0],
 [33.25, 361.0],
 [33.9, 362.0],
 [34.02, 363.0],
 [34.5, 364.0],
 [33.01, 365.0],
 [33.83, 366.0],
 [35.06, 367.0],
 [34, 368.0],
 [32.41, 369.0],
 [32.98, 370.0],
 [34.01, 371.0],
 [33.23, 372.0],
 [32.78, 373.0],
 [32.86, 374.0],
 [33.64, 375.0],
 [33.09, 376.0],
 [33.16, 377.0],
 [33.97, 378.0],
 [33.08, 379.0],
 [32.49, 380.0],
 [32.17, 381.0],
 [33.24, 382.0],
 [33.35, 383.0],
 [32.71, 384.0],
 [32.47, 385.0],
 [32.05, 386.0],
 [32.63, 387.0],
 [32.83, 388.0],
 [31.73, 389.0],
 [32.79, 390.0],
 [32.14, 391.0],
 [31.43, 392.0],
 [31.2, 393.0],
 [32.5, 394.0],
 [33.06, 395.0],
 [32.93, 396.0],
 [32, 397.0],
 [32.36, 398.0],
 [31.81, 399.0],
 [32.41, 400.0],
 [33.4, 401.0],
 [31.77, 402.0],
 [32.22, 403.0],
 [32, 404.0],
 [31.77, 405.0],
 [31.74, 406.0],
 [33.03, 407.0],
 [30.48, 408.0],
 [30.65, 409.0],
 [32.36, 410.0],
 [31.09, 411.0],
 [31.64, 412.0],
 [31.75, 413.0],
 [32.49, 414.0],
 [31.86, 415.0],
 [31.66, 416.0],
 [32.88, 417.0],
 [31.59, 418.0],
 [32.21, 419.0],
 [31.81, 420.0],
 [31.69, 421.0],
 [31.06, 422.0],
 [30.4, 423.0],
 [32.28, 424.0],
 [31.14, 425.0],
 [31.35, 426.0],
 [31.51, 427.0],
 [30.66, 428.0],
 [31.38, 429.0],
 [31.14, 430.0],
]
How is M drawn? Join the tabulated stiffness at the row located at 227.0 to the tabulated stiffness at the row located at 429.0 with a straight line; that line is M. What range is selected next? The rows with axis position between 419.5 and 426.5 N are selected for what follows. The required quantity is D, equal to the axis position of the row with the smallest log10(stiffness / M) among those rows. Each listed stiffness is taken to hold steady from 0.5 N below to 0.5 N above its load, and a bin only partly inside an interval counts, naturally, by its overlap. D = 423.0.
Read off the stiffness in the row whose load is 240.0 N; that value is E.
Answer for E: 44.52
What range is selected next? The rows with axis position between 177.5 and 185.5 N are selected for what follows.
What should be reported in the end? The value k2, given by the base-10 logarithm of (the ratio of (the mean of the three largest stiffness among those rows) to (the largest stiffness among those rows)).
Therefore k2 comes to -0.0032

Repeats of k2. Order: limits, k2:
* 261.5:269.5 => -0.0020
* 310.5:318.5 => -0.0045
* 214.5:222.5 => -0.0031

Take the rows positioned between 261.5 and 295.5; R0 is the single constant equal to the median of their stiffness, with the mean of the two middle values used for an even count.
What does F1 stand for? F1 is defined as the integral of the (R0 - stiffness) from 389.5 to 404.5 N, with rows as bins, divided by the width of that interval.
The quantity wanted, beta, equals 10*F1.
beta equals 111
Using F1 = 11.1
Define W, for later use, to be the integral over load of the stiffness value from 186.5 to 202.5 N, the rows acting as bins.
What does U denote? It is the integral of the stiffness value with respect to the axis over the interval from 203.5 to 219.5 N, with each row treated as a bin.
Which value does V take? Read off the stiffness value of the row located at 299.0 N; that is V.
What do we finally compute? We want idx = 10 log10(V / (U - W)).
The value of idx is 0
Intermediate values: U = 721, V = 41.6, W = 680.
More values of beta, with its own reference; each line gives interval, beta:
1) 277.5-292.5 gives 10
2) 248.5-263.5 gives -8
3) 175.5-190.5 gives 10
